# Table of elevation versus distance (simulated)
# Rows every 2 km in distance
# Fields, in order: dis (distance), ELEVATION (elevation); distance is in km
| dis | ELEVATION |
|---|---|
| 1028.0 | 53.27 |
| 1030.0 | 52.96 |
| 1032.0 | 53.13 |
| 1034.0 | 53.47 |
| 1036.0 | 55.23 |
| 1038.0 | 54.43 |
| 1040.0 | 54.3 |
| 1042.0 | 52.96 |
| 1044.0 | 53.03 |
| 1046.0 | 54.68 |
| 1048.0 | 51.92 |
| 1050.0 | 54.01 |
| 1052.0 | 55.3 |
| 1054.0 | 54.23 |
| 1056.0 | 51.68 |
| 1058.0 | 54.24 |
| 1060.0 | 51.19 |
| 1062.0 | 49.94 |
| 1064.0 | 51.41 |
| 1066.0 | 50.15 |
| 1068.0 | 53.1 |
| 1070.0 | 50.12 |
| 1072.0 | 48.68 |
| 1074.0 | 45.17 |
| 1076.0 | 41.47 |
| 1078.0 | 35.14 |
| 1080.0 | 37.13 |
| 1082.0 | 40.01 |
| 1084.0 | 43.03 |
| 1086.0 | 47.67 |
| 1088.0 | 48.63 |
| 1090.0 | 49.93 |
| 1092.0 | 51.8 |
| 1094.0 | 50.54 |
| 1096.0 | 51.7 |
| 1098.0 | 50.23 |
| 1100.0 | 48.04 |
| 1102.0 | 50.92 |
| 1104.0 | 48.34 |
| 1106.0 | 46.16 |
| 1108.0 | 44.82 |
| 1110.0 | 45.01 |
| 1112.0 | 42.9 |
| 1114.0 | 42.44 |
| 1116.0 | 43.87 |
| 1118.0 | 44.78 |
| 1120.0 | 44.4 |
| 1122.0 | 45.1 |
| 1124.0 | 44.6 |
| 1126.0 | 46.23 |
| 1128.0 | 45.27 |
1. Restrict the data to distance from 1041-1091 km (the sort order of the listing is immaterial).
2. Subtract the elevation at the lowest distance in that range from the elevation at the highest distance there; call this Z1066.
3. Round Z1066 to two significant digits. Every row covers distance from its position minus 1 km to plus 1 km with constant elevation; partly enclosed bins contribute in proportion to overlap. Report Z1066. -3.0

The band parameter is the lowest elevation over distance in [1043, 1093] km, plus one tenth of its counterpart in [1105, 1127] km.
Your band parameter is 39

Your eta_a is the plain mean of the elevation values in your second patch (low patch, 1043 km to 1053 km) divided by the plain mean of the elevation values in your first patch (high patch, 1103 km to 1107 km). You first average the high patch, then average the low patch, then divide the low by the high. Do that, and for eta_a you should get 1.14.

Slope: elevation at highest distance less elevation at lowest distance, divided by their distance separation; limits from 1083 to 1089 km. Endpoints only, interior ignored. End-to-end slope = 1.40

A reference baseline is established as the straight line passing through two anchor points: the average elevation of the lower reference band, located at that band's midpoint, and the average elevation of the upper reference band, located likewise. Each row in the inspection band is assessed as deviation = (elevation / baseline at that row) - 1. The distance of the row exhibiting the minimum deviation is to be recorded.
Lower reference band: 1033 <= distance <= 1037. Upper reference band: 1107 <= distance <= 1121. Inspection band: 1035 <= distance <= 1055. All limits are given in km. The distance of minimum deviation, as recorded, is 1048.0 km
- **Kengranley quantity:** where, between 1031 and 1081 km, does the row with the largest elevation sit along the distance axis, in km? 1052.0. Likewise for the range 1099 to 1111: 1102.0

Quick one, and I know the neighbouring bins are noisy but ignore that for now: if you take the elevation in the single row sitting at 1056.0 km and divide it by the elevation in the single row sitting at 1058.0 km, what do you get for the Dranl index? 0.95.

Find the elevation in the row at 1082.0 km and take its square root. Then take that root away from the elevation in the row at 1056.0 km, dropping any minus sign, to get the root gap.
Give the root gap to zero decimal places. 45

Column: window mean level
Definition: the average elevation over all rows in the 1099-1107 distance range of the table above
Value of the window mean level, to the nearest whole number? 48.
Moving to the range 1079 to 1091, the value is 44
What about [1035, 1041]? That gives 55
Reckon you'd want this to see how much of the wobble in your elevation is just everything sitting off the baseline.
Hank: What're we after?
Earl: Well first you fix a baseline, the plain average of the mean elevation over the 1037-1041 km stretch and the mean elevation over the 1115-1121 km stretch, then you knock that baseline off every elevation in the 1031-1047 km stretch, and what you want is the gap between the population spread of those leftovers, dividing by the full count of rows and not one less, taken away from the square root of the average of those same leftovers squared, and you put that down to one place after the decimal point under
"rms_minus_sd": 3.8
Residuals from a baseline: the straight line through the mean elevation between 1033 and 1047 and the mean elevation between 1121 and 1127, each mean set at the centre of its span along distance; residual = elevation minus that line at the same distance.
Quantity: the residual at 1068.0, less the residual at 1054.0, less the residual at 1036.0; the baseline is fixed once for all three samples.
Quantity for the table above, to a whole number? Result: 0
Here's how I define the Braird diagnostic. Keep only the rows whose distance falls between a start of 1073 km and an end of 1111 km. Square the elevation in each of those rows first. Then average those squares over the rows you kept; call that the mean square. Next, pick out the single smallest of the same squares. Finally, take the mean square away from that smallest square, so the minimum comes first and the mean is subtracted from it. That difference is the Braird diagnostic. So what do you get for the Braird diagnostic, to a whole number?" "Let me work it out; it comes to -912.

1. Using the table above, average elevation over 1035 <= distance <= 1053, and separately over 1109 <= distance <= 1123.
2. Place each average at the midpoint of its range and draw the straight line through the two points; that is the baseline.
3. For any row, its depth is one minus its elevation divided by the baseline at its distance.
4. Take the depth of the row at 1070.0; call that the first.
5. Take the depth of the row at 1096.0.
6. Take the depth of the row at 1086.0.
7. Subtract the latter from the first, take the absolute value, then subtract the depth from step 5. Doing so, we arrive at 0.109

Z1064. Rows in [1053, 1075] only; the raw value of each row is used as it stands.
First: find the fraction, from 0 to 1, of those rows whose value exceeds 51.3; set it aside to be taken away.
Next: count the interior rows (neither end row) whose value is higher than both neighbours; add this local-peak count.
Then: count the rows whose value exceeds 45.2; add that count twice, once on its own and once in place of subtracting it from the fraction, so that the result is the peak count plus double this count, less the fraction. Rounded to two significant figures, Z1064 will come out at 23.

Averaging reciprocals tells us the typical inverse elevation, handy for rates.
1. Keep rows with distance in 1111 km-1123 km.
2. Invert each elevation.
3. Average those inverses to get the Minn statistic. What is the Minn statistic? 0.0228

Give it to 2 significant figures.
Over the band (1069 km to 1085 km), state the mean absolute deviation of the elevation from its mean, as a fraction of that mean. 0.098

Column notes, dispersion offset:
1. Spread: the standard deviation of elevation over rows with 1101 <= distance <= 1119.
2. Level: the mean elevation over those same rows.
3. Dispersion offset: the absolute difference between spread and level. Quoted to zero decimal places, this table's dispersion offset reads 43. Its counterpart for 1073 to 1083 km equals 36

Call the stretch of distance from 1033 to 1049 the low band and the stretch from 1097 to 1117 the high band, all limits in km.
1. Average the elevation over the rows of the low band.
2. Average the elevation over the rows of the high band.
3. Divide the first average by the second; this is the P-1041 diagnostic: 1.16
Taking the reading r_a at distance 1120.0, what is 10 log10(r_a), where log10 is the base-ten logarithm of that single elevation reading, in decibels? 16.5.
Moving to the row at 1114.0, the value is 16.3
